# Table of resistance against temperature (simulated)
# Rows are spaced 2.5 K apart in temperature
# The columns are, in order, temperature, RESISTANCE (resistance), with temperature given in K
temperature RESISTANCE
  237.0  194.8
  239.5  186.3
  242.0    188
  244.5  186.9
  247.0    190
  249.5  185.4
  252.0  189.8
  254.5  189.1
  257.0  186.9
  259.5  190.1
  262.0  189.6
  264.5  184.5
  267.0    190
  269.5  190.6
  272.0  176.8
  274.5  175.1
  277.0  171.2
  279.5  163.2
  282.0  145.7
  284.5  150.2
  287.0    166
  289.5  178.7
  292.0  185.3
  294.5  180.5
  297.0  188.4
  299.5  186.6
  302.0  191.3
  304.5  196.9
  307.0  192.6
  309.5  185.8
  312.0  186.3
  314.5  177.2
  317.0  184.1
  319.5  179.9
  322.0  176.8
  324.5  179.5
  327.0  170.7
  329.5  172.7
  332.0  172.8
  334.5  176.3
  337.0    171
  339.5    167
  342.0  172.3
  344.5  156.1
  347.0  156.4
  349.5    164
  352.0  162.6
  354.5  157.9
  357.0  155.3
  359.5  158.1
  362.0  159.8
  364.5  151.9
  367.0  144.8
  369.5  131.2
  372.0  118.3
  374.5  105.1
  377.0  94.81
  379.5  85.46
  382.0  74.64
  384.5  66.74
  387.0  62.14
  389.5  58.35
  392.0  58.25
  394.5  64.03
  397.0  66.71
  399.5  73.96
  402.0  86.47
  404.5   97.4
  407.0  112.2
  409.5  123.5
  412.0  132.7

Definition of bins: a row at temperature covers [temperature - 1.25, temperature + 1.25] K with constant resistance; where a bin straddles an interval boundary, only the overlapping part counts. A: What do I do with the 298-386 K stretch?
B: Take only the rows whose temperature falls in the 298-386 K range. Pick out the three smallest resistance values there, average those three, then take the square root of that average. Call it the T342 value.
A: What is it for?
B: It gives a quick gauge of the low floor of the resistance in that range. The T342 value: 8.7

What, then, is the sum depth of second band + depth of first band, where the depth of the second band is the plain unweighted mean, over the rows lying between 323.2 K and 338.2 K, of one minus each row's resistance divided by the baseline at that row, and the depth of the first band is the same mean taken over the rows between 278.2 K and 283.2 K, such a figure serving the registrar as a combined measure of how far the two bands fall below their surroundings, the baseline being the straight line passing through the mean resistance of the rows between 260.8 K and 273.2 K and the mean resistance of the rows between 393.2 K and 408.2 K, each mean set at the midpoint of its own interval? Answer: -0.15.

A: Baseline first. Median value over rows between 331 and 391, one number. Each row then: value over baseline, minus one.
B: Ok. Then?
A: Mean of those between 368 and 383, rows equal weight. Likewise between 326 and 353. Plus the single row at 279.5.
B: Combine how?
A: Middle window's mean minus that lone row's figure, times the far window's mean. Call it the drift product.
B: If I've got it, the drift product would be -0.009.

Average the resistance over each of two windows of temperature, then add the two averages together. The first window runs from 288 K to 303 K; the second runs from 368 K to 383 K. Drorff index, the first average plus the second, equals 287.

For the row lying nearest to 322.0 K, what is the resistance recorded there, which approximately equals 176.8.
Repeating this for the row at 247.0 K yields 190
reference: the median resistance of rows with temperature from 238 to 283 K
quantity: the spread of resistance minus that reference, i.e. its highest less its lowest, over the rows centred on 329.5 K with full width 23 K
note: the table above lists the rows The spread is 13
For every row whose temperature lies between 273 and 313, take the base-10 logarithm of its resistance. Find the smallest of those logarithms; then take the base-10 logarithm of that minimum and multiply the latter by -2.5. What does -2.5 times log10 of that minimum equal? -0.84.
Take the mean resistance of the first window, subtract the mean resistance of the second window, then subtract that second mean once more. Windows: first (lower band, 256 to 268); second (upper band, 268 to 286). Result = -147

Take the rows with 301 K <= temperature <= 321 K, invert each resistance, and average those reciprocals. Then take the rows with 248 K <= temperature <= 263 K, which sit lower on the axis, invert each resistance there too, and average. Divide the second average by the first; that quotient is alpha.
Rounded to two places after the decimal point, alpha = 0.99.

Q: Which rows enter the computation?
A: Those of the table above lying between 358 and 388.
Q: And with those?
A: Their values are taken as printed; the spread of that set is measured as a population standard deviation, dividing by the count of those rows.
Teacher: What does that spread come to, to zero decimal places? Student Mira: 35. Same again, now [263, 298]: 14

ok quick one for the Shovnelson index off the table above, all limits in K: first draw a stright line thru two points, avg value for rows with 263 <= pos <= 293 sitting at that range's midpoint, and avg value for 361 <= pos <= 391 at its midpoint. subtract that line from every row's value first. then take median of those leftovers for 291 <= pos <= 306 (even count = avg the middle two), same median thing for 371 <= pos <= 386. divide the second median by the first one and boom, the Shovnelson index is -0.4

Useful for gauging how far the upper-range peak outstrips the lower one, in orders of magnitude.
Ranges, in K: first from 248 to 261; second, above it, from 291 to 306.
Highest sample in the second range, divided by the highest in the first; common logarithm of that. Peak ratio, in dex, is 0.015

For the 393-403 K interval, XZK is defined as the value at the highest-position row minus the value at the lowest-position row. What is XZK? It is 22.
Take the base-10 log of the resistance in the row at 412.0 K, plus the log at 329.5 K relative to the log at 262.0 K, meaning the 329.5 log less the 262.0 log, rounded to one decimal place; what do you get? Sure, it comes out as 2.1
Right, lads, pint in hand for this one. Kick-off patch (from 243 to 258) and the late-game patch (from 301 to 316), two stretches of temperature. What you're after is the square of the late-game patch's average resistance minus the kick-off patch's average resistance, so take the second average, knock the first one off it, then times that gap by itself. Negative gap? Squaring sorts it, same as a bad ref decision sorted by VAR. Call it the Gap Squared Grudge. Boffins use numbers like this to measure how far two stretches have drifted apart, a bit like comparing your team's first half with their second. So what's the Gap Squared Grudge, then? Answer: 0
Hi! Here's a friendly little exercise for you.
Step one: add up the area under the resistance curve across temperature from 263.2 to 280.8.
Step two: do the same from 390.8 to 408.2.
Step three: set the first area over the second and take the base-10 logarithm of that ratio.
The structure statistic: 0.35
